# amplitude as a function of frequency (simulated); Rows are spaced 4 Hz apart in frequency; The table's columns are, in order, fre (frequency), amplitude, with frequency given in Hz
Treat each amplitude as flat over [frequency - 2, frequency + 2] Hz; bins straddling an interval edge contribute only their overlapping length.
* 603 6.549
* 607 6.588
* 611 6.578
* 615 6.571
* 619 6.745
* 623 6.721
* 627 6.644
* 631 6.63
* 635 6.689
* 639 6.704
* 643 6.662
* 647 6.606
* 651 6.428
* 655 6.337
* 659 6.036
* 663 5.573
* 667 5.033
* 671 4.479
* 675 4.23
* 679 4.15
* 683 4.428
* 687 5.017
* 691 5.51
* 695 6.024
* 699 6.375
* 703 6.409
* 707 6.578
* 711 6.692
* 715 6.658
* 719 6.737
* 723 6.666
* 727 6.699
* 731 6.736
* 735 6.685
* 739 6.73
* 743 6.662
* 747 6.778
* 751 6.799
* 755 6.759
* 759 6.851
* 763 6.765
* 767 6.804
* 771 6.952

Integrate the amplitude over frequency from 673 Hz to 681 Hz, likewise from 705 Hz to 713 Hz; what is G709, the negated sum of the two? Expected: -87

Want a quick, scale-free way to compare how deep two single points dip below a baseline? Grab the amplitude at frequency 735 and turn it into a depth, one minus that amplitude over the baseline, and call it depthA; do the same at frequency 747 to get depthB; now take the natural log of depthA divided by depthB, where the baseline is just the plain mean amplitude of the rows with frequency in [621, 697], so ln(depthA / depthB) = -0.10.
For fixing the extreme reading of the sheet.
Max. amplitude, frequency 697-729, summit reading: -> 6.737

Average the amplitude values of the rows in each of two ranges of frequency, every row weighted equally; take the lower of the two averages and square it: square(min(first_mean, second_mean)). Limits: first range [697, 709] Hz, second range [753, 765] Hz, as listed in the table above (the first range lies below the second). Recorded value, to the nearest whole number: 42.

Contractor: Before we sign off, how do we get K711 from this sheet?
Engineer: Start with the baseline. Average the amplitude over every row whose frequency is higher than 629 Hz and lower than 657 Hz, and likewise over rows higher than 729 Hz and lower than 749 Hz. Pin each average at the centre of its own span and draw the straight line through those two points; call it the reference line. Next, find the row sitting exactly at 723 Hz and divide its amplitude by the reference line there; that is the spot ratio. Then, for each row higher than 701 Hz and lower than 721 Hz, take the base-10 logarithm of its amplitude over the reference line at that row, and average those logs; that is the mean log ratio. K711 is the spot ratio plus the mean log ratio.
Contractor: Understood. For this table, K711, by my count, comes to 0.991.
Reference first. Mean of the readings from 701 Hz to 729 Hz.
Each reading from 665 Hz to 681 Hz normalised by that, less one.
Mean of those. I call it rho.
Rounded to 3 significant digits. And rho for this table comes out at -0.326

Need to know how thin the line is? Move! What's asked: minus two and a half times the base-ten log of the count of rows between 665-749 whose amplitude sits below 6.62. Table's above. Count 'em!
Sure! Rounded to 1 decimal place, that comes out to -2.6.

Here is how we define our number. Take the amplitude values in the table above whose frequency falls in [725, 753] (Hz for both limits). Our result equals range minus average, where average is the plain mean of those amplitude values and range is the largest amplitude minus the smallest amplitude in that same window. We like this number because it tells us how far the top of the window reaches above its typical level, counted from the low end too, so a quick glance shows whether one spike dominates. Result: -6.6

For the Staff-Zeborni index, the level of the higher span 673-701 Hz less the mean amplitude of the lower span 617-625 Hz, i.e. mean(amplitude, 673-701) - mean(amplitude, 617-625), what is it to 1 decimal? -1.6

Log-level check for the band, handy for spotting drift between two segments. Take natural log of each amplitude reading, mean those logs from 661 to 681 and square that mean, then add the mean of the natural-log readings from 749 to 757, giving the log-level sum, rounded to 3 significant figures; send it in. 4.28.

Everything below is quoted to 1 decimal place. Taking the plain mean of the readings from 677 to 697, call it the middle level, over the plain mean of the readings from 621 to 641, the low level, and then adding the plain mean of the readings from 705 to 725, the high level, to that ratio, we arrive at 7.4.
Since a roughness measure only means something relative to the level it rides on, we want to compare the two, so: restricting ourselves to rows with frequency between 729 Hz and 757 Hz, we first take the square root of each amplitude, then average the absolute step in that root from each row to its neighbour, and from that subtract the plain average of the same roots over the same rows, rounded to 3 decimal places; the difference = -2.584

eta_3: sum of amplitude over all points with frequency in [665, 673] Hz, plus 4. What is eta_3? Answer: 13.5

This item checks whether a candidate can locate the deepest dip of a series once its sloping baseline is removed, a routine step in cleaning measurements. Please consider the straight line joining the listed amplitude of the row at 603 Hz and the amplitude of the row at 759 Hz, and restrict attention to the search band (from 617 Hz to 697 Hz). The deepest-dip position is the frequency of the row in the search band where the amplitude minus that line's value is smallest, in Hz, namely 679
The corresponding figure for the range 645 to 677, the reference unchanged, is 675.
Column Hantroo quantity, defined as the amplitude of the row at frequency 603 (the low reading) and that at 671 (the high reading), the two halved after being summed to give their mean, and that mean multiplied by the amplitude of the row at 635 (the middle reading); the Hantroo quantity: 36.9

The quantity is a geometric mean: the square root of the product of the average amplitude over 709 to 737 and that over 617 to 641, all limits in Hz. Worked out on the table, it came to 6.69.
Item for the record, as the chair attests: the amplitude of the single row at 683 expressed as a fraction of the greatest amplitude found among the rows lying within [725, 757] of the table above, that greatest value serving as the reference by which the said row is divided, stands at 0.65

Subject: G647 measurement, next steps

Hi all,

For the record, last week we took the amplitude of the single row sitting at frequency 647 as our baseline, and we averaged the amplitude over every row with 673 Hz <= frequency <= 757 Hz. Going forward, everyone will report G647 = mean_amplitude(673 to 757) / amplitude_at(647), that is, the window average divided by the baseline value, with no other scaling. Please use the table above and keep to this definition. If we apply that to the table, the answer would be 0.93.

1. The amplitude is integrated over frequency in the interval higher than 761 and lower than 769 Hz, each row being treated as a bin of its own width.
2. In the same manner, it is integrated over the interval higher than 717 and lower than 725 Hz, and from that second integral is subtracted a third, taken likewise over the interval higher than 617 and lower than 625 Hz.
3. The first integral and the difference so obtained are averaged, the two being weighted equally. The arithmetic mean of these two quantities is 27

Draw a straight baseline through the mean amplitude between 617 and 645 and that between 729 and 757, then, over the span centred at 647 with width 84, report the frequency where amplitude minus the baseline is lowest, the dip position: 679 Hz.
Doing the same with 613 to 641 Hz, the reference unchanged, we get 615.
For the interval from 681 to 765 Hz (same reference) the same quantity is 683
